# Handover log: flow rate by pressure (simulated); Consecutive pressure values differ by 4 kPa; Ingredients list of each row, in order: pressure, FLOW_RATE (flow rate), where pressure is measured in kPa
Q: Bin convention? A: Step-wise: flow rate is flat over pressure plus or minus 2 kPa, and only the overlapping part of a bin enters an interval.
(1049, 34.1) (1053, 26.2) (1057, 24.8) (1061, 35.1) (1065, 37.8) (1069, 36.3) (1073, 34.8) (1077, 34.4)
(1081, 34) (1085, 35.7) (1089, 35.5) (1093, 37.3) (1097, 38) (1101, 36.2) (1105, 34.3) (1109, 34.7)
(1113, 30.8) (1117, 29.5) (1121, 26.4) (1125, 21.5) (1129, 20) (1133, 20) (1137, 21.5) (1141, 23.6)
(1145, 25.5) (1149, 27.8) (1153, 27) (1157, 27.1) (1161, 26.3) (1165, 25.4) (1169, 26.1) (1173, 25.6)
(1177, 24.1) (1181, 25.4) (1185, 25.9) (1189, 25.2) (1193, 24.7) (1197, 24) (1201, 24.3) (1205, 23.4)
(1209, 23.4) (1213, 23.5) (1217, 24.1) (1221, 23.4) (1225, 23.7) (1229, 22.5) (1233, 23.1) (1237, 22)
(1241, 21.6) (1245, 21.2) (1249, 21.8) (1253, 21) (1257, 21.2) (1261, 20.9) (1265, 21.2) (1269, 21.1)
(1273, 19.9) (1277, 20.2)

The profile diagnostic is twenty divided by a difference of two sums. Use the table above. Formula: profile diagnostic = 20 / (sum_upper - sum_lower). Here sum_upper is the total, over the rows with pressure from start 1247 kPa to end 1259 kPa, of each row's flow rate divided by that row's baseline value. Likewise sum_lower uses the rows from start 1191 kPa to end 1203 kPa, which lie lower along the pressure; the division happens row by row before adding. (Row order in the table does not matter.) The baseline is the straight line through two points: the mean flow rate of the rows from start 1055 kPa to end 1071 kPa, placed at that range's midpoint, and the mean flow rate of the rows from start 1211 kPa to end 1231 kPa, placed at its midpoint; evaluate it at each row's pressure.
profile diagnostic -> 301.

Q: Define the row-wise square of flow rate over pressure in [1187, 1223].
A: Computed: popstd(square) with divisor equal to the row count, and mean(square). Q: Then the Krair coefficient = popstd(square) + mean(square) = 606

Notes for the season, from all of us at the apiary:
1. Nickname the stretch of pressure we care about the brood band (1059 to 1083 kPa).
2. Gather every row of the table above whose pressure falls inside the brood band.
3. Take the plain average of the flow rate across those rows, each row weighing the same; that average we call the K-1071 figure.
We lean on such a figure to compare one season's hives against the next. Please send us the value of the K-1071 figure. 35.4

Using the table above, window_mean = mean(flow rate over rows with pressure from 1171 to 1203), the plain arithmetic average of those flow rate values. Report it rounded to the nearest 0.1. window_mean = 24.9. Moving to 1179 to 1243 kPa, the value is 23.8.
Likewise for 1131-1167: 24.9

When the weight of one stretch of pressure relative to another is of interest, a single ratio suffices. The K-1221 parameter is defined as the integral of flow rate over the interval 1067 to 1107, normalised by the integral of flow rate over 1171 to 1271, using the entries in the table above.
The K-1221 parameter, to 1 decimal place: 0.6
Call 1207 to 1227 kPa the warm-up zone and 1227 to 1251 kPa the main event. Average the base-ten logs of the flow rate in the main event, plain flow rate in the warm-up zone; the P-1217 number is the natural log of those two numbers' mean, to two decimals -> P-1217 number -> 2.52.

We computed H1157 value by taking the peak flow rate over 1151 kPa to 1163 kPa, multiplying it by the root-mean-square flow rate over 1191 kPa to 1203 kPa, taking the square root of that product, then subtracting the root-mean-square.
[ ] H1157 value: 1.3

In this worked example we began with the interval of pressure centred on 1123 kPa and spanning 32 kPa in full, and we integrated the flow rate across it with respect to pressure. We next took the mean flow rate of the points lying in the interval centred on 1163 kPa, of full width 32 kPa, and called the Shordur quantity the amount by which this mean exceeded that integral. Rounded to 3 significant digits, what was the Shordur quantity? -791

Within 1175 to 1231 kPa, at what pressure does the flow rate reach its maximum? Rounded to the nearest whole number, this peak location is 1185 kPa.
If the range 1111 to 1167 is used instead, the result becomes 1113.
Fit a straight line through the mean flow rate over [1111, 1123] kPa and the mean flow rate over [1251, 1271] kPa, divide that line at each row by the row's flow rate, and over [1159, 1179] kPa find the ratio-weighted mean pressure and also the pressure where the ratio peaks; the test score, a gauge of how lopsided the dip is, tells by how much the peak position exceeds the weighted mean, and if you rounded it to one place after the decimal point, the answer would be 7.9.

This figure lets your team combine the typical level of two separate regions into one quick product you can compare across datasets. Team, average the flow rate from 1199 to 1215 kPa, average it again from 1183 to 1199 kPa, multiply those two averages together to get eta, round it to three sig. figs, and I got 590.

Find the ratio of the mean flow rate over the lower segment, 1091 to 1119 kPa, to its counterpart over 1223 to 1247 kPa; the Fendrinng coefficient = 1.54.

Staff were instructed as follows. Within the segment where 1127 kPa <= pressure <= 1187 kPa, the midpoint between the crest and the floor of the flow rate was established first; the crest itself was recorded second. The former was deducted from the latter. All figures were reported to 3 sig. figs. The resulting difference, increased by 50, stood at 53.9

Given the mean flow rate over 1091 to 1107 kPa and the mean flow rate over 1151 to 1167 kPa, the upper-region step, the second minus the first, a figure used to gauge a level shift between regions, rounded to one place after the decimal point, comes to -10.0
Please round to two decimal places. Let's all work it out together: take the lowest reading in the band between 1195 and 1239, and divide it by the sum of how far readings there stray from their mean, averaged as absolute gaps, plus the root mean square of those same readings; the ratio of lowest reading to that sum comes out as 0.92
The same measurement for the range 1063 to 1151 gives 0.54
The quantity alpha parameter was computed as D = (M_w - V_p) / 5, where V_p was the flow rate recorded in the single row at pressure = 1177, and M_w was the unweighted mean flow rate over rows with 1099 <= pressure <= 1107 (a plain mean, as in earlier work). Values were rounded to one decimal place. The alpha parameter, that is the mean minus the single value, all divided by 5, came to 2.2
